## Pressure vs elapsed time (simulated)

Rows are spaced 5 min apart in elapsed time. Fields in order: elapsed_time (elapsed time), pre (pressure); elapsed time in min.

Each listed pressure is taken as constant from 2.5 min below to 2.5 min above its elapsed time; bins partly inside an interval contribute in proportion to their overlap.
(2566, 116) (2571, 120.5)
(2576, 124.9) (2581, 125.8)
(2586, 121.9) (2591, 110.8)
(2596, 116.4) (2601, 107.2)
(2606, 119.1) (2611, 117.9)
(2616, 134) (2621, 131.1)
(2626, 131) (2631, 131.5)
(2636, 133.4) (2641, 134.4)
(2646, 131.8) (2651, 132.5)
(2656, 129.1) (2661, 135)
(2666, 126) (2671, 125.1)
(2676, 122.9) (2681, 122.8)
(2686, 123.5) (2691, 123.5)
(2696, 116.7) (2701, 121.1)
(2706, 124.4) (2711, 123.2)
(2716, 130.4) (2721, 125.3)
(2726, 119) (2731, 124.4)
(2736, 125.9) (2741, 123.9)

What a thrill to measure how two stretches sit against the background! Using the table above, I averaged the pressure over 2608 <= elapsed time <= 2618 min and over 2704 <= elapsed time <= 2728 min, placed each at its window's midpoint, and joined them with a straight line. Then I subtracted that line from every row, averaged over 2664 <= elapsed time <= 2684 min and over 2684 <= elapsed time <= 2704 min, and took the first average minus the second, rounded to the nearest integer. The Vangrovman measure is 3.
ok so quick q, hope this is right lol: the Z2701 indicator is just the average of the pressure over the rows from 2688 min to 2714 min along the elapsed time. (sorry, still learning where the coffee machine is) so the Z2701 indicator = 122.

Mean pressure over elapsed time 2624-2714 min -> 127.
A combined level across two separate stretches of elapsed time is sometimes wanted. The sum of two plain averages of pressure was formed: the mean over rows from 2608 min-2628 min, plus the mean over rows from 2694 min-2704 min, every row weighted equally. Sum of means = 247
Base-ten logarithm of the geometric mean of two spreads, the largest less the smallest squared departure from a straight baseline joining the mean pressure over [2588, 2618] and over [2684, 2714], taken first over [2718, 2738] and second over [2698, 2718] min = 1.5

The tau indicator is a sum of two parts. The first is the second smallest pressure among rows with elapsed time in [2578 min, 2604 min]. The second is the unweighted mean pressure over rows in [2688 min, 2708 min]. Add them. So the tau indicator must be 232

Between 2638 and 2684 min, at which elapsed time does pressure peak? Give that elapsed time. 2661 min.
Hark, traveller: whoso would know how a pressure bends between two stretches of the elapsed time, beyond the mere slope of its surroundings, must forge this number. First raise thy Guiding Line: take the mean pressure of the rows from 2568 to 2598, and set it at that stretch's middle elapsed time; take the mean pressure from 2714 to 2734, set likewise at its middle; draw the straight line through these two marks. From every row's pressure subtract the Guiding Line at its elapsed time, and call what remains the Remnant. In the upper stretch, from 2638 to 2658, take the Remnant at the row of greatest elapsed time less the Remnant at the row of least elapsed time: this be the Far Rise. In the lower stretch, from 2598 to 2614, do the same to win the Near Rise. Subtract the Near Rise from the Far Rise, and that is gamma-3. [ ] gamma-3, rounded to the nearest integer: -16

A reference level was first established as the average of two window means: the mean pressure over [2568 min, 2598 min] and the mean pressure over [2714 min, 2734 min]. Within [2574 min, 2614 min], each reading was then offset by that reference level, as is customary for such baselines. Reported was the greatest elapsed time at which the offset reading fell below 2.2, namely 2611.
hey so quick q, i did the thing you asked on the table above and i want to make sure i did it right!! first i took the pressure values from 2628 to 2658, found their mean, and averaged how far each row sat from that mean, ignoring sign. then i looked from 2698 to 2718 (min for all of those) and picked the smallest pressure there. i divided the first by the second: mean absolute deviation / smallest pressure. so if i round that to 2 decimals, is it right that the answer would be 0.01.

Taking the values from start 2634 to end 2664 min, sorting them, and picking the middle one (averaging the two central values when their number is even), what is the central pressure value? 133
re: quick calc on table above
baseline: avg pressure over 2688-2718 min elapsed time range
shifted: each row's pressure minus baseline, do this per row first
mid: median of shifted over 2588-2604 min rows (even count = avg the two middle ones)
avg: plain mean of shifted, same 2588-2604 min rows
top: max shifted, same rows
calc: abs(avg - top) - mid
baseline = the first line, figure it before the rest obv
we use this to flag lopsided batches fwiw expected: 17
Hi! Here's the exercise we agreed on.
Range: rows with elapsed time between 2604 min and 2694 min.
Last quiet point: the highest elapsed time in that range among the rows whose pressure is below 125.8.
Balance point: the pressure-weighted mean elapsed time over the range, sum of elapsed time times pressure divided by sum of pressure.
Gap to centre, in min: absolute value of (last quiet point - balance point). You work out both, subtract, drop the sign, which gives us 42.7 min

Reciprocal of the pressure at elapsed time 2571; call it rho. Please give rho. 0.0083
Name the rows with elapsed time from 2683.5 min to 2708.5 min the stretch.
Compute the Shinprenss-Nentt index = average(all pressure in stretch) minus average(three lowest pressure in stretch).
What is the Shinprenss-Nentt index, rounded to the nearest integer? 1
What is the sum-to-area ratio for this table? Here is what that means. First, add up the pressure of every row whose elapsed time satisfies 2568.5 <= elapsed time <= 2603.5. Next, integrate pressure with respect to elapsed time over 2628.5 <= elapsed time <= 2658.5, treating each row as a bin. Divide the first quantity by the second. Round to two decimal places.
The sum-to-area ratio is 0.21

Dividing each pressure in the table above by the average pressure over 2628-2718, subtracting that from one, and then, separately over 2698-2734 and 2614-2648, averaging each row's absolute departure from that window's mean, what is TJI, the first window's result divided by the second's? 1.9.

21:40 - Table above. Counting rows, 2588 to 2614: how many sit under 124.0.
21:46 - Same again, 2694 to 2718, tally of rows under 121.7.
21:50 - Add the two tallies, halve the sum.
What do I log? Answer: 3.5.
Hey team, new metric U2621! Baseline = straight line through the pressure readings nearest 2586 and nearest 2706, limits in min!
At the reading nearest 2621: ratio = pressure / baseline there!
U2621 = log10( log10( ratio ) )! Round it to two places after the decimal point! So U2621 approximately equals -1.54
